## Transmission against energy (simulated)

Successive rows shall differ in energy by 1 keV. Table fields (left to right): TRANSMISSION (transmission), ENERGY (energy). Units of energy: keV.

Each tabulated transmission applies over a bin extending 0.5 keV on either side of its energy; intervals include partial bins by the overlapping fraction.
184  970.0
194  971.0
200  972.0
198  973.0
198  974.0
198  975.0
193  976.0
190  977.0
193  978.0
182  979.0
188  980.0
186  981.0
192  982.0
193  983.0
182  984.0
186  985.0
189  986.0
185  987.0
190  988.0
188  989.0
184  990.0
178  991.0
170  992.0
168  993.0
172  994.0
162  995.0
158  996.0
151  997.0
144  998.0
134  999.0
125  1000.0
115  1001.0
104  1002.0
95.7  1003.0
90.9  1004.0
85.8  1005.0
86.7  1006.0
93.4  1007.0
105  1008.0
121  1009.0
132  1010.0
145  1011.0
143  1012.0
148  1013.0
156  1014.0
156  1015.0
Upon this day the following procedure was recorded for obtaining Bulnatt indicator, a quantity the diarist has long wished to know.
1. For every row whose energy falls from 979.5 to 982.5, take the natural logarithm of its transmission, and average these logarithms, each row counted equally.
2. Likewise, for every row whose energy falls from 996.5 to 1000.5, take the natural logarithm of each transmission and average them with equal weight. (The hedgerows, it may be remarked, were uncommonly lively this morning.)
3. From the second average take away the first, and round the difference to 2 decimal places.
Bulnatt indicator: -0.31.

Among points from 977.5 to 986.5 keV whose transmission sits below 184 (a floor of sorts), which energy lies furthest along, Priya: 984.0 keV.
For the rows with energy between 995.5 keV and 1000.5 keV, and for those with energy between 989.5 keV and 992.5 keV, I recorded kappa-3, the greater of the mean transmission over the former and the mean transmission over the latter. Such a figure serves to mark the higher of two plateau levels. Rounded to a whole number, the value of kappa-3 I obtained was 177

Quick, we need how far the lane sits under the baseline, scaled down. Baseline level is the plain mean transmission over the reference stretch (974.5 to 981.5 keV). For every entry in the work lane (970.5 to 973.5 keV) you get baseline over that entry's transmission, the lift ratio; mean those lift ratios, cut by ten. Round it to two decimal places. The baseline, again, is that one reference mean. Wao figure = 0.10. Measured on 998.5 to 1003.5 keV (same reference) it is 0.17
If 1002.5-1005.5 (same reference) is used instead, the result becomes 0.21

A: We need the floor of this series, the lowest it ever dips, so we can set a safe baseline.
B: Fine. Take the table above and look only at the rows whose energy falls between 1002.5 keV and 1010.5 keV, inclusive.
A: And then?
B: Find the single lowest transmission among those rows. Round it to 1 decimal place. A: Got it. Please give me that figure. 85.8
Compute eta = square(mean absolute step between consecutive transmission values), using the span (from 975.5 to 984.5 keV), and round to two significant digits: 29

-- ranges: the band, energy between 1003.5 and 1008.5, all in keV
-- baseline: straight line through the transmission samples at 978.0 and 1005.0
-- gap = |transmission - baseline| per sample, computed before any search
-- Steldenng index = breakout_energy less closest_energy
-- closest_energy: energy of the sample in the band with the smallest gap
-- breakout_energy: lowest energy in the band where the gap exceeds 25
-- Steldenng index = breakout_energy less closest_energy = 3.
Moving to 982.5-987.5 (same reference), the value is 2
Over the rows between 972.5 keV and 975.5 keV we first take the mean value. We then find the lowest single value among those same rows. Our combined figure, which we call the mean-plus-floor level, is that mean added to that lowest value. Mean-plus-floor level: 396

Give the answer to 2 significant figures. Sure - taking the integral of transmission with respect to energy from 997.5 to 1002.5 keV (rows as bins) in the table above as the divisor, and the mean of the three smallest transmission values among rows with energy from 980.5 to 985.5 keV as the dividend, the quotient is 0.30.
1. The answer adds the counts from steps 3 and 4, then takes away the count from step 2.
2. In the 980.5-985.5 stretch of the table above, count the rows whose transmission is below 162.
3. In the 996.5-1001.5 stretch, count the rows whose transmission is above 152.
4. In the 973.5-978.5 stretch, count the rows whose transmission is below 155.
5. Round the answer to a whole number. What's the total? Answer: 0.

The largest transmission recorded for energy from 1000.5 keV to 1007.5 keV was 115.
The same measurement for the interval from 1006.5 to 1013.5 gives 148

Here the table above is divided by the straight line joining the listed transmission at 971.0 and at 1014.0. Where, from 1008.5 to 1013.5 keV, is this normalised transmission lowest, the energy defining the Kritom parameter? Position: 1009.0 keV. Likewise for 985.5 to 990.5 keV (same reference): 987.0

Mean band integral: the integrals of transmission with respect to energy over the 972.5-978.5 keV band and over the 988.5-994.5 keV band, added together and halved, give 1115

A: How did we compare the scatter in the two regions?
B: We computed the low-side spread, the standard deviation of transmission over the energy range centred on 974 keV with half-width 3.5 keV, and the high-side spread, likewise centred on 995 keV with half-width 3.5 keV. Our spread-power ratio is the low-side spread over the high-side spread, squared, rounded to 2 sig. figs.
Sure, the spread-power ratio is 0.12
